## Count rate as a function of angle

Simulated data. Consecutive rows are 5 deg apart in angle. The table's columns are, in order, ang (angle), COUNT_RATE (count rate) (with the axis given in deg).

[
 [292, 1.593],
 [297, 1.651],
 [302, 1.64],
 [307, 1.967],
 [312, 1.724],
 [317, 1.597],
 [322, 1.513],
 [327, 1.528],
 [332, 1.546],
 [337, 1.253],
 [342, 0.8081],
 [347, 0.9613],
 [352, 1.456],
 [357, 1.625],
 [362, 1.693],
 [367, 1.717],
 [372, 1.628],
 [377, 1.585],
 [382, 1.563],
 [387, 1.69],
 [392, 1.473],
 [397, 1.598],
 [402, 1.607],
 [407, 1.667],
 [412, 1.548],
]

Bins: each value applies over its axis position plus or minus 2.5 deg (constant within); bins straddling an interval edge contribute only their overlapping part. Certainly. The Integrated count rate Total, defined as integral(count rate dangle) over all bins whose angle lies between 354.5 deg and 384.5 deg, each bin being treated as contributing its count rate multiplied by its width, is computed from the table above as 49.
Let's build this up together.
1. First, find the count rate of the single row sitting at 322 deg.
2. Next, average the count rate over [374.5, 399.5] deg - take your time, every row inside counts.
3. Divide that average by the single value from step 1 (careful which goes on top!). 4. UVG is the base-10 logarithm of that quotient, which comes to 0.019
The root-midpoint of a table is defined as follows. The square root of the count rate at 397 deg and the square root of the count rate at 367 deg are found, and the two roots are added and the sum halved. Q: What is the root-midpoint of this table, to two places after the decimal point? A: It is 1.29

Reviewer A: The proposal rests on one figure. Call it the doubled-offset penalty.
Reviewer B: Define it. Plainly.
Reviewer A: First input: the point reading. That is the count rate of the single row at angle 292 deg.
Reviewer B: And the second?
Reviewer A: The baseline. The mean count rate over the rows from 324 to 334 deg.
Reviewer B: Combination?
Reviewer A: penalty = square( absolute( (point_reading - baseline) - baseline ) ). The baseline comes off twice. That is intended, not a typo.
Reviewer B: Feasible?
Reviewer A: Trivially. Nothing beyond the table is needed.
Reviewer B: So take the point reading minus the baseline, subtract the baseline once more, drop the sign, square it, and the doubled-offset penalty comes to 2.2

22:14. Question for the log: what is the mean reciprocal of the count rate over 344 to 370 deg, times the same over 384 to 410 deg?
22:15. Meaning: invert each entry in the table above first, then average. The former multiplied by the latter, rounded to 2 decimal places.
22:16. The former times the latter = 0.44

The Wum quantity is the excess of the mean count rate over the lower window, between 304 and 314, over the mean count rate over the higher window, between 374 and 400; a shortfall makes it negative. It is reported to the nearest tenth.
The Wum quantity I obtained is 0.3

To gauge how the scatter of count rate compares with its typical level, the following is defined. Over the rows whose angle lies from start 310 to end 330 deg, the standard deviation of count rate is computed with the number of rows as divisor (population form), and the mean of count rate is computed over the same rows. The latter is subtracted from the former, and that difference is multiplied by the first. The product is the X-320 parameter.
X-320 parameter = -0.13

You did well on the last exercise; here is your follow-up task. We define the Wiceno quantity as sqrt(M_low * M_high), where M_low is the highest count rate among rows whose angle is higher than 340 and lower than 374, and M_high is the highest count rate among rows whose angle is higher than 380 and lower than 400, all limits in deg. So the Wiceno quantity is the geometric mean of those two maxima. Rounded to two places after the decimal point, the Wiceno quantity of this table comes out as 1.70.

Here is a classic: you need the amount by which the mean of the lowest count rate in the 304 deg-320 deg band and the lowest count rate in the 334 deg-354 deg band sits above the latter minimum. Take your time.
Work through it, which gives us 0.39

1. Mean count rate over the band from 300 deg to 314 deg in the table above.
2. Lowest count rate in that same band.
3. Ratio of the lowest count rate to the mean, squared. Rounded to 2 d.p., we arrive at 0.85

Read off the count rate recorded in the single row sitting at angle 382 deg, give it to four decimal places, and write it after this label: 1.5630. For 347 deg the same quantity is 0.9613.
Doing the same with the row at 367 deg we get 1.7170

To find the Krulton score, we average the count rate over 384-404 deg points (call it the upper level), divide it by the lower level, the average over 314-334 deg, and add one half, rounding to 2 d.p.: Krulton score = 1.53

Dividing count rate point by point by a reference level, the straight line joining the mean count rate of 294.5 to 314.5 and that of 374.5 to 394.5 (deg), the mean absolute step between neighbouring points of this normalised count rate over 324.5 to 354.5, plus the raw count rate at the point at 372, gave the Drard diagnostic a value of 1.80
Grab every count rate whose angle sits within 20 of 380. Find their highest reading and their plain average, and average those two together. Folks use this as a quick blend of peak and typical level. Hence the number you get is 1.67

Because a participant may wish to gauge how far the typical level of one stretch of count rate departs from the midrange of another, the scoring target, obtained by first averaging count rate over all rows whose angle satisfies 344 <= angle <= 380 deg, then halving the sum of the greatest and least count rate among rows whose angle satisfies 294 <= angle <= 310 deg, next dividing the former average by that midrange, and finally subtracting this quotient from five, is 4.16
